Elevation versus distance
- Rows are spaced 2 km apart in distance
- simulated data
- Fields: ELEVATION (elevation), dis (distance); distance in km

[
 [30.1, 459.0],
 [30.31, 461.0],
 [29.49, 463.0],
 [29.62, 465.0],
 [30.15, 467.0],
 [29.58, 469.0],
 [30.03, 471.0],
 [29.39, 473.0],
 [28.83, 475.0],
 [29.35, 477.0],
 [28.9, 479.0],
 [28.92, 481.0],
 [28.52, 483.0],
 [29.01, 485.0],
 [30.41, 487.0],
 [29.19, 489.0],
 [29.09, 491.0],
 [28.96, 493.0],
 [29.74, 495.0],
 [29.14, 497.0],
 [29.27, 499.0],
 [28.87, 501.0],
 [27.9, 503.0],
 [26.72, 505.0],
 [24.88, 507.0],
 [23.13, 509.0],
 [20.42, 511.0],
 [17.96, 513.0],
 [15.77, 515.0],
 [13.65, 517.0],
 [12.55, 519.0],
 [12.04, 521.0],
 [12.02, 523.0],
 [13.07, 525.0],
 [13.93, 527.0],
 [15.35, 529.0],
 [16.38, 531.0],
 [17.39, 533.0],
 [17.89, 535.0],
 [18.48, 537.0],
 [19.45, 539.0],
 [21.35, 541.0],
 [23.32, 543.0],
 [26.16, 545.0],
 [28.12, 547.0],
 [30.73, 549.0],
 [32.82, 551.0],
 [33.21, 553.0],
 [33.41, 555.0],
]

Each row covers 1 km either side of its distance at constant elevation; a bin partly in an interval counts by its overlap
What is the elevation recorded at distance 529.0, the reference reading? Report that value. 15.35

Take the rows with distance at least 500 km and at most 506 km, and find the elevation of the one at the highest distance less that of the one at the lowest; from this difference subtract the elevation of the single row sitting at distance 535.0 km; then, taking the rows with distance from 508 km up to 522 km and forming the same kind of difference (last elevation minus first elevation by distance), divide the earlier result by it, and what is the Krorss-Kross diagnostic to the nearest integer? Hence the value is 2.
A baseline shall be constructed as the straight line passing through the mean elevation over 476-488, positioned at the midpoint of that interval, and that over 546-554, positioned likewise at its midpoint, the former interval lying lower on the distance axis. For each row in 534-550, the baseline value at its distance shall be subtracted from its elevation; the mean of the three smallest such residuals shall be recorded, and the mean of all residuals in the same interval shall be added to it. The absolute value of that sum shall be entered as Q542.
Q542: 20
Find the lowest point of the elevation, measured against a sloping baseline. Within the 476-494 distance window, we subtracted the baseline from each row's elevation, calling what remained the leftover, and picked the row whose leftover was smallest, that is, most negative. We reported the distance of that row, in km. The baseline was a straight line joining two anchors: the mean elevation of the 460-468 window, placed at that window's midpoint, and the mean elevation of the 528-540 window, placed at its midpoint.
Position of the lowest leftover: 479.0 km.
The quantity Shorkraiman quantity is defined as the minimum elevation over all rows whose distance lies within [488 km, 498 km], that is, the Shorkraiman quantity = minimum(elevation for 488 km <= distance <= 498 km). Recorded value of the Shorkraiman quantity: 28.96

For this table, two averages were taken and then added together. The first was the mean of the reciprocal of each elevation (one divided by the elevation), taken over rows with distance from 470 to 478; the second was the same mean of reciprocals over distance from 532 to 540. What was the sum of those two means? 0.089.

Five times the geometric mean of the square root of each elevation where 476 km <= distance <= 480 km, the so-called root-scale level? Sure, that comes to 27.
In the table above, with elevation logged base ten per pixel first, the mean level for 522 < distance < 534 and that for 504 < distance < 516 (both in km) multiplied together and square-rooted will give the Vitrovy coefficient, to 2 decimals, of 1.24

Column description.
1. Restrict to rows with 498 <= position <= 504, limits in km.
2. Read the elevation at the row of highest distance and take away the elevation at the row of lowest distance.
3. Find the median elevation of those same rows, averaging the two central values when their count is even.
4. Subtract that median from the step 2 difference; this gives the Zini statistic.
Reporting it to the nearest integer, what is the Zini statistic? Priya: -30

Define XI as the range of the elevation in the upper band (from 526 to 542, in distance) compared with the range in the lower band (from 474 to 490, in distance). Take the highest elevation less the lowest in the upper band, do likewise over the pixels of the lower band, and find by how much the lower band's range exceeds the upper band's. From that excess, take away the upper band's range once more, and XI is -13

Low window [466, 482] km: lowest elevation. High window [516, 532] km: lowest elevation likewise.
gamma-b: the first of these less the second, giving 17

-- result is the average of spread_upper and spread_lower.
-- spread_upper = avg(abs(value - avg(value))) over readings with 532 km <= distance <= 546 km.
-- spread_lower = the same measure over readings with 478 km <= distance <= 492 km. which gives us 1.5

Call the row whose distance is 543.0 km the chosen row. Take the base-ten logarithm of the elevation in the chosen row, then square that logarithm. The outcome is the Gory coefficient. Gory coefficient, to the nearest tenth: 1.9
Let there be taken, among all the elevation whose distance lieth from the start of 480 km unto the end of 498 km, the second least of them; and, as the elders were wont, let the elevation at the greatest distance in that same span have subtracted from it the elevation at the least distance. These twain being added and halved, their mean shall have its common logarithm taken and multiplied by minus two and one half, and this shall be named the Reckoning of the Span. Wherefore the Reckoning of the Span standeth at -2.9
